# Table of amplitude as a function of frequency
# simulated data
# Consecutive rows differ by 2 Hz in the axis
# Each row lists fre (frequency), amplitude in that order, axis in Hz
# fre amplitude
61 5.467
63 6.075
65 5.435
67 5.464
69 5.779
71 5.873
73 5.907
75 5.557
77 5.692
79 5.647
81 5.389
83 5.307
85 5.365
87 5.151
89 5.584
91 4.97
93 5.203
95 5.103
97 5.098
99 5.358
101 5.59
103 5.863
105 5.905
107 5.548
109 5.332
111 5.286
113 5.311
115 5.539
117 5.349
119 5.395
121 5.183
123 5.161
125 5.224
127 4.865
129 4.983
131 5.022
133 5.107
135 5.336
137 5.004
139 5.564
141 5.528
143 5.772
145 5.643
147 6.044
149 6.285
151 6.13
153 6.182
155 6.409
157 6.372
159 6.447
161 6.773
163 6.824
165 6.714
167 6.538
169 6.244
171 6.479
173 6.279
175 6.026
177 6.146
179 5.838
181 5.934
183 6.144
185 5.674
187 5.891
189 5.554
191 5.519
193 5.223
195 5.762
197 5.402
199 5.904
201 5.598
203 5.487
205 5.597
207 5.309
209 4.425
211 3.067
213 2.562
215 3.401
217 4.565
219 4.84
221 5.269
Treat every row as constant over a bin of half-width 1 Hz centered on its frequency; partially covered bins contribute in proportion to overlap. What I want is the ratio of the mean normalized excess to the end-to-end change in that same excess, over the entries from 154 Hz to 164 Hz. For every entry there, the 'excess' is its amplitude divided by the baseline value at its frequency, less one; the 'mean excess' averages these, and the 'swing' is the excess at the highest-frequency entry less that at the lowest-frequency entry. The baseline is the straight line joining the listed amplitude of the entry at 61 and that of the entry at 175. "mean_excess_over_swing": 2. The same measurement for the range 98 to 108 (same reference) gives 0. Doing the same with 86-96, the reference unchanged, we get 5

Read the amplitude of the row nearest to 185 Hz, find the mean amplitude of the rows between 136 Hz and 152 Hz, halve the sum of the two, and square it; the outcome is 33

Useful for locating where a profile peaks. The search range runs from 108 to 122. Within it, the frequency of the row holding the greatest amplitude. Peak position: 115 Hz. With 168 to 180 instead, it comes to 171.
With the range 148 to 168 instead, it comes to 163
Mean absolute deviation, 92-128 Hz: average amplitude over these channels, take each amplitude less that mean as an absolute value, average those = 0.19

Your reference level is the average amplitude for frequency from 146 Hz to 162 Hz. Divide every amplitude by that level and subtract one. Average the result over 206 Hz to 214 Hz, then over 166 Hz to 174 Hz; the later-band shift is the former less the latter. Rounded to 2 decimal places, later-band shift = -0.40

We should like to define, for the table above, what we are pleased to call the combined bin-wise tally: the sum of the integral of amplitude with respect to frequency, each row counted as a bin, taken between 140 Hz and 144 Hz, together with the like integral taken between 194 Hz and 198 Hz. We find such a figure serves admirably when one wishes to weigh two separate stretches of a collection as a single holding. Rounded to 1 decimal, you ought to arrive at 44.9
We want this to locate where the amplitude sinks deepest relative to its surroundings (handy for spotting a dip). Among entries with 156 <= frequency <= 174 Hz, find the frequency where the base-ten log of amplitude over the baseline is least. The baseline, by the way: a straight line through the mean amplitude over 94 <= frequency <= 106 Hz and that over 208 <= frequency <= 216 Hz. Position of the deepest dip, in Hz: 157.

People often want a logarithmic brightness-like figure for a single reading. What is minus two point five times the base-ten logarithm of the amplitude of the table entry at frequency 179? -1.92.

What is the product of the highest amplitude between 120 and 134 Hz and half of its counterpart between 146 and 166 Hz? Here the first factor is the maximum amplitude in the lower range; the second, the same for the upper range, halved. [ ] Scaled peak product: 17.8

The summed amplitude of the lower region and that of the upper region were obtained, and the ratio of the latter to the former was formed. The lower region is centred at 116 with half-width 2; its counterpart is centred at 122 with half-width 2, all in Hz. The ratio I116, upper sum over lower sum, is 1.0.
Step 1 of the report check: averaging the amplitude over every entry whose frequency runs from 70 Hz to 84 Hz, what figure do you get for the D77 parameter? 5.6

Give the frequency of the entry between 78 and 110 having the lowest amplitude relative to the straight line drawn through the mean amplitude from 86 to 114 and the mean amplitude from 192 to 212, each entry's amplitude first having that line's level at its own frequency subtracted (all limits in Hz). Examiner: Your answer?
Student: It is 91 Hz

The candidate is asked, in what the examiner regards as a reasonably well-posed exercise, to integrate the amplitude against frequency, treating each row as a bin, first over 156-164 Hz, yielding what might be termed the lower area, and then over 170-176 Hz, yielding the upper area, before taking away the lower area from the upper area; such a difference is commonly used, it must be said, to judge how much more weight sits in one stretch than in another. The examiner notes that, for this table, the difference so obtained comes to -15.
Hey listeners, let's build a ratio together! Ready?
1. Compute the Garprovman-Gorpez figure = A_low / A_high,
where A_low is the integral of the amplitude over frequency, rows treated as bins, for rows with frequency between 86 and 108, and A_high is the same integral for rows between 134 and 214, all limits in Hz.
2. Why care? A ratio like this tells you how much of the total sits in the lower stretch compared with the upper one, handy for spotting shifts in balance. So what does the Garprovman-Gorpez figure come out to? 0.3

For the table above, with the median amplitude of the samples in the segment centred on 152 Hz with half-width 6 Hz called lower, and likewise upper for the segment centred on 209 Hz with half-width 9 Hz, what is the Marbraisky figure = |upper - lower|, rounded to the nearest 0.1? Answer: 1.7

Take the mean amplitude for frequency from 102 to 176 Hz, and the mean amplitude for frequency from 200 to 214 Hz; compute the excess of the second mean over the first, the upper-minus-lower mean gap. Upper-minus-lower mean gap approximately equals -1.2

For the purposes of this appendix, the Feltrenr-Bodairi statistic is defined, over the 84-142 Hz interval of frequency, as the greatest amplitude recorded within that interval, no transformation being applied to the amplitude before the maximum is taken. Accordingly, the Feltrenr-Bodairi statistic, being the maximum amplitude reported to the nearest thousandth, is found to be 5.905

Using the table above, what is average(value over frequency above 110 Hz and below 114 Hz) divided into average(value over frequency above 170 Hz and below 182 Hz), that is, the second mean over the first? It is 1.15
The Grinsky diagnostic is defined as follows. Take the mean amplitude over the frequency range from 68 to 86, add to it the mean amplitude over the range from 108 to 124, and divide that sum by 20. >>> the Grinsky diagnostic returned 0.547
